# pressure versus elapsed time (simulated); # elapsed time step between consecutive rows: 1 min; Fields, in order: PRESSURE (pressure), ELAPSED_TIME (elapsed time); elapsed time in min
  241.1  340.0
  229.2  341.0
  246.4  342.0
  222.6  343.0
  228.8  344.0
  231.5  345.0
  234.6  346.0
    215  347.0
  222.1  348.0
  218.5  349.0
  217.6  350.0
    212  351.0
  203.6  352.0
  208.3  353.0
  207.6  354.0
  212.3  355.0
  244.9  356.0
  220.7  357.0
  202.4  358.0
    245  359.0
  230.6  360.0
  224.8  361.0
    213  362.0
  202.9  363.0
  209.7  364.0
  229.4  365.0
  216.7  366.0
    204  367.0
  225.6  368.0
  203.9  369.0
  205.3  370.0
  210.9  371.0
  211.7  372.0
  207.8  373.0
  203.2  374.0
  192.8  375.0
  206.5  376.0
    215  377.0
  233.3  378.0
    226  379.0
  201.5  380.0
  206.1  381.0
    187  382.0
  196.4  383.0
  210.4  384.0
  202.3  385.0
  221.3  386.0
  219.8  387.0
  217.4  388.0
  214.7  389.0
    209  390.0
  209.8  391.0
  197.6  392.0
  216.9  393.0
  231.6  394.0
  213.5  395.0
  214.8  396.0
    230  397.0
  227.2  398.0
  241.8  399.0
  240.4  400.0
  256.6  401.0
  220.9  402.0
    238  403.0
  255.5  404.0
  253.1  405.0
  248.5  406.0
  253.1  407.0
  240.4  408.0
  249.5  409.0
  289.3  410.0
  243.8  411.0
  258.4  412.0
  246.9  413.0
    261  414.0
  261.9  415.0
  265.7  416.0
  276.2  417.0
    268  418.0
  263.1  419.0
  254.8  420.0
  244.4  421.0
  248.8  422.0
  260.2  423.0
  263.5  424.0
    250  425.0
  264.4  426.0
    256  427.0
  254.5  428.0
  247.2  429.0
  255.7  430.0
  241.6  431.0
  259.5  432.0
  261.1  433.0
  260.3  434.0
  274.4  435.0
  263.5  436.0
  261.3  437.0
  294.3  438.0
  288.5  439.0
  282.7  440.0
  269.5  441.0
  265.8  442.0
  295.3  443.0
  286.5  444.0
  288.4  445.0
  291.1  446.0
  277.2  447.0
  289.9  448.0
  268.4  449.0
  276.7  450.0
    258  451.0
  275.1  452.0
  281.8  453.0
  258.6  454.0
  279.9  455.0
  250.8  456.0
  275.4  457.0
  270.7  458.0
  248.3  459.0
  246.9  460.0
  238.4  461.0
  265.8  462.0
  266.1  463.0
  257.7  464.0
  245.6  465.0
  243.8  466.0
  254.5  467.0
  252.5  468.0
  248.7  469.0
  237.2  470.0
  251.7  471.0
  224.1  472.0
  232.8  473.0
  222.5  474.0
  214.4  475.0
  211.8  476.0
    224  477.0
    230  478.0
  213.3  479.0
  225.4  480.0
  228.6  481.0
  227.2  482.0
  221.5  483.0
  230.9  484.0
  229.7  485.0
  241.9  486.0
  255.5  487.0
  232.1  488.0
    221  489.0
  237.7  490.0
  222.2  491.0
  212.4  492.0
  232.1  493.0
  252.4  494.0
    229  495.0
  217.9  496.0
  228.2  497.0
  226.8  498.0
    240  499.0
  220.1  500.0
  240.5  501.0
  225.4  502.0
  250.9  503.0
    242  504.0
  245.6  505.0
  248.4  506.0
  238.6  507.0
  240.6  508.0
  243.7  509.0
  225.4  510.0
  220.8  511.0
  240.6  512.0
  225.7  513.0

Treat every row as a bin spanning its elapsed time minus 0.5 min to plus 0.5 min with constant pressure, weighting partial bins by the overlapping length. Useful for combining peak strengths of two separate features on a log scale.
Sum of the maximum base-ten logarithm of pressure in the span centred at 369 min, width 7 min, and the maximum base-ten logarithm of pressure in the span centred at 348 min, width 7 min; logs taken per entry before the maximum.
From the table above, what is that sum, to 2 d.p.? 4.72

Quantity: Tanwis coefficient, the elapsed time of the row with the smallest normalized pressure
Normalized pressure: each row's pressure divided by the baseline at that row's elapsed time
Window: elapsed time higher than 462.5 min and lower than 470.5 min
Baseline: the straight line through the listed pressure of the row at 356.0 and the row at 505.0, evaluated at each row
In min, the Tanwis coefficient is 470.0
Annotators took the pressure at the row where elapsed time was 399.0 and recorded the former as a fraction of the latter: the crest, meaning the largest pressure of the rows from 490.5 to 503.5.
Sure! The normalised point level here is 0.96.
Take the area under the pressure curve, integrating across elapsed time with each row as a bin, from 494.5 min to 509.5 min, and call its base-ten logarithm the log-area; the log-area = 3.55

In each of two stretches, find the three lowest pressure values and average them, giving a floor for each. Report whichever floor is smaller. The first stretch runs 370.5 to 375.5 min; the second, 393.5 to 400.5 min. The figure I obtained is 201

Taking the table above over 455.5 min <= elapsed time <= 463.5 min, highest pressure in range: 275.4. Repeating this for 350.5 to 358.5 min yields 244.9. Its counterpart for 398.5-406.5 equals 256.6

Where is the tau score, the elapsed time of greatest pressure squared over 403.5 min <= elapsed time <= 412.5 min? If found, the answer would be 410.0 min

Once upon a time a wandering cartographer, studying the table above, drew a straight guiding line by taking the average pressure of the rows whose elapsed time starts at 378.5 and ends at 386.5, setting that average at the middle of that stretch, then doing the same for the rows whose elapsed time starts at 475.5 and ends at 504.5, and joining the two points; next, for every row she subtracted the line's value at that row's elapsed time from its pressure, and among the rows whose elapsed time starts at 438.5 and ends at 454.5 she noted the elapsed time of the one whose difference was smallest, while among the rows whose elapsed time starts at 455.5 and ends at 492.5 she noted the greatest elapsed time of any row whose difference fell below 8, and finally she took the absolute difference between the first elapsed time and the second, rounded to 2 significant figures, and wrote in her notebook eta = 38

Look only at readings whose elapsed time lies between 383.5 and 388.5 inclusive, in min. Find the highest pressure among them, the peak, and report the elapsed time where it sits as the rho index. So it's 386.0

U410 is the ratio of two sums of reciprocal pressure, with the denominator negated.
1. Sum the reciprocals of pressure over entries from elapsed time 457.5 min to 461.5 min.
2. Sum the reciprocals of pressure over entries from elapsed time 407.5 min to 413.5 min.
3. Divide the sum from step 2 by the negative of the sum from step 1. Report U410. -1.5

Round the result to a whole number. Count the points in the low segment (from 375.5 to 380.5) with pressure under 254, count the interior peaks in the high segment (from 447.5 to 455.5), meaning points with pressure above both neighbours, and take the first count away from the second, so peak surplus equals -3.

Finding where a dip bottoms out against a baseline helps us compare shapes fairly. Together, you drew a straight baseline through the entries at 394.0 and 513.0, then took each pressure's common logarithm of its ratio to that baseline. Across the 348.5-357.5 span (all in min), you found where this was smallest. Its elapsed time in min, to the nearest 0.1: 352.0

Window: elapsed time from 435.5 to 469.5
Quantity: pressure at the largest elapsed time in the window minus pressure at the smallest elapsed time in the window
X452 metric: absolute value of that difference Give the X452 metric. 15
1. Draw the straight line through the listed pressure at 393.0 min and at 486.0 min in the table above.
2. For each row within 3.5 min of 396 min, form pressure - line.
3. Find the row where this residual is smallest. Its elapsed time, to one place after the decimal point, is 395.0 min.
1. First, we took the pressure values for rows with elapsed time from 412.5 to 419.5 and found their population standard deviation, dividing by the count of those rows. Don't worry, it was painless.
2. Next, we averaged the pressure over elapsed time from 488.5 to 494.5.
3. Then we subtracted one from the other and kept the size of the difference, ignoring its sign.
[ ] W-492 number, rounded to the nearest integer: 221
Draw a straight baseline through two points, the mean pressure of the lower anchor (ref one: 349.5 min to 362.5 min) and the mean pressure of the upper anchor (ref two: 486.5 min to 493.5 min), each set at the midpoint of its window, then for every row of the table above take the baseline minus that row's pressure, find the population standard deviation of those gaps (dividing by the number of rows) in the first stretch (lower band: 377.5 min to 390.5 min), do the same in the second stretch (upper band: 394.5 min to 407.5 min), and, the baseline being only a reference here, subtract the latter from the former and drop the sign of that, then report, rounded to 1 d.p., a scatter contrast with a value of 2.3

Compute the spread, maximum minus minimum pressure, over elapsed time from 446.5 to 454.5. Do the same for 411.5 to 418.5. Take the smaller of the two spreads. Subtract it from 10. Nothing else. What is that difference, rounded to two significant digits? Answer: -19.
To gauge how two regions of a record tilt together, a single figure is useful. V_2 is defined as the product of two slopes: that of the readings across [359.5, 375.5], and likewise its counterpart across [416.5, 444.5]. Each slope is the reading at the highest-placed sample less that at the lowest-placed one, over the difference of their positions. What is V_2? -1.0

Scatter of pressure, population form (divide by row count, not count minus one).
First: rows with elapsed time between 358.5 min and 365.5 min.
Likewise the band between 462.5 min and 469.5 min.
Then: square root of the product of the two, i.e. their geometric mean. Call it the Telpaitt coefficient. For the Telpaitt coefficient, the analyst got 10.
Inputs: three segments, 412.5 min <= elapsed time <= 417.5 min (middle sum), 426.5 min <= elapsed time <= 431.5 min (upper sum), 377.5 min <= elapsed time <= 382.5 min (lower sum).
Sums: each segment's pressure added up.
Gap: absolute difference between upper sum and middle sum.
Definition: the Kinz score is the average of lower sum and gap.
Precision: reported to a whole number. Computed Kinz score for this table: 555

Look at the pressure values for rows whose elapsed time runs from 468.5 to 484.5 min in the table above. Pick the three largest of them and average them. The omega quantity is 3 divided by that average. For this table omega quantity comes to 0.0122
